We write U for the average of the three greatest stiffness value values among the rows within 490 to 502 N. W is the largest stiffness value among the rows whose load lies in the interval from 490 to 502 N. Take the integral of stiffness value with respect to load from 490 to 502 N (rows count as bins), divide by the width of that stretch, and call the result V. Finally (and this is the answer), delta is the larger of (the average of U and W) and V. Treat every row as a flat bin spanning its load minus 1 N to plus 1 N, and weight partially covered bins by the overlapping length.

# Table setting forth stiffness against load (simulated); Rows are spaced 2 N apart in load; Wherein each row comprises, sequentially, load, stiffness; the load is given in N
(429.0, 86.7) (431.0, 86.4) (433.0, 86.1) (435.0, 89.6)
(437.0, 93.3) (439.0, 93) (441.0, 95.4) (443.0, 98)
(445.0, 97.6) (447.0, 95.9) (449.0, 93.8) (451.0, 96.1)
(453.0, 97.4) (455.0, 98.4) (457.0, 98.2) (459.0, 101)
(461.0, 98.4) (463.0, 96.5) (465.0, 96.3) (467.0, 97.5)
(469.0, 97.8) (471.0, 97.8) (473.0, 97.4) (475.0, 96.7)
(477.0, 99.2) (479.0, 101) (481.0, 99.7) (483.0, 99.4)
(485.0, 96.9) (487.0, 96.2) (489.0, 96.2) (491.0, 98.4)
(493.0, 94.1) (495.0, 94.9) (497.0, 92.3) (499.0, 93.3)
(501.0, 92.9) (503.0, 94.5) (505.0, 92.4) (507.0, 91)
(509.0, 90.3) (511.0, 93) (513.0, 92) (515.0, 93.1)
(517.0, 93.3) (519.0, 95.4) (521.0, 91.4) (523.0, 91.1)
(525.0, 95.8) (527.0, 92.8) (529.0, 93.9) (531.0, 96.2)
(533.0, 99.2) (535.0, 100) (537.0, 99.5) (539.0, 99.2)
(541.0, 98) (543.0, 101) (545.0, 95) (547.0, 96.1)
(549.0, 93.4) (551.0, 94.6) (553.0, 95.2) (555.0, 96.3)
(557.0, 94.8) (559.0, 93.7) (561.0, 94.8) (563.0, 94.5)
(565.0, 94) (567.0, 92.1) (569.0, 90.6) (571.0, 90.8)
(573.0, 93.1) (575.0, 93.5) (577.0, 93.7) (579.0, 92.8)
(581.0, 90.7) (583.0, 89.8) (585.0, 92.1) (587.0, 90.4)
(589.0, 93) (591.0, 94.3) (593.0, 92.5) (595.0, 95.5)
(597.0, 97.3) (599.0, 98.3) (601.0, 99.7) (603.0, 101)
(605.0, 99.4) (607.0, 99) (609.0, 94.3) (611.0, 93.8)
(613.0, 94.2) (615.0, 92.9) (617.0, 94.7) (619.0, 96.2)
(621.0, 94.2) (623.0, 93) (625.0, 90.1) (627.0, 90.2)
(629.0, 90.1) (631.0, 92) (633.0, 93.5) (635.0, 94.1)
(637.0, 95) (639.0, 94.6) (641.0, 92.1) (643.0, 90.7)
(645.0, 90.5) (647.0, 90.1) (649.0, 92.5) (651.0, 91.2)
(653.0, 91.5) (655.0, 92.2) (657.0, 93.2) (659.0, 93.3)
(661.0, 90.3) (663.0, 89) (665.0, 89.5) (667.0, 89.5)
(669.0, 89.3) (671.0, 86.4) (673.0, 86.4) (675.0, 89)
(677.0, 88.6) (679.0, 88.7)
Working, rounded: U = 96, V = 94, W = 98.4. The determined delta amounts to 97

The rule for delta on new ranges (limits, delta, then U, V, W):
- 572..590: 94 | 93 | 92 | 93.7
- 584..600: 98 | 97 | 94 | 98.3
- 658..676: 92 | 91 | 89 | 93.3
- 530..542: 100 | 100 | 99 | 100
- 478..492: 101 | 100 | 98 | 101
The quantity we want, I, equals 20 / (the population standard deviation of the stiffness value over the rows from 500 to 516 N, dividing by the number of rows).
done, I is 16.3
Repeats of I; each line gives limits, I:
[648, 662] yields 19.7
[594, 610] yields 9.5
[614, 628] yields 9.5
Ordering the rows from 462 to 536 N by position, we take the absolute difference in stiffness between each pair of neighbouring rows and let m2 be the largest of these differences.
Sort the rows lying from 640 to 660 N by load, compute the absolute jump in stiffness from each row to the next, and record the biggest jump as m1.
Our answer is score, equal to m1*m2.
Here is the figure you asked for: 11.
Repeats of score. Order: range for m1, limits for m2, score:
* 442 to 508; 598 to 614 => 20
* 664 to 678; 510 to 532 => 14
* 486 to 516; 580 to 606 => 13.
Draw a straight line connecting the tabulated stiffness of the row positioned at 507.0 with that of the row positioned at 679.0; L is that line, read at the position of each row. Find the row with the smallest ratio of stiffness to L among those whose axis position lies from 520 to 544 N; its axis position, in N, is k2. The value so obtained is 523.0 N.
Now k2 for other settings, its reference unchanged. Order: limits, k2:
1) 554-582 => 569.0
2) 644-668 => 663.0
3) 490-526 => 509.0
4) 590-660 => 625.0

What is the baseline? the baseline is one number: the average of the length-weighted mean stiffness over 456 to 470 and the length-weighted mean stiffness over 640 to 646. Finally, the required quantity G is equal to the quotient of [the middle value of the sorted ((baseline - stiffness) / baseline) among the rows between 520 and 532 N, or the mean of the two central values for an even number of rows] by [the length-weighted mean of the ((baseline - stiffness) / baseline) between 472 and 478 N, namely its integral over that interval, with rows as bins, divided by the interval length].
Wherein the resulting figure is 0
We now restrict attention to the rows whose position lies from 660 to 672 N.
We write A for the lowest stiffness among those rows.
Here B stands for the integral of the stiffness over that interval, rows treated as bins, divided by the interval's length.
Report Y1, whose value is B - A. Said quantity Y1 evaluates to 2.60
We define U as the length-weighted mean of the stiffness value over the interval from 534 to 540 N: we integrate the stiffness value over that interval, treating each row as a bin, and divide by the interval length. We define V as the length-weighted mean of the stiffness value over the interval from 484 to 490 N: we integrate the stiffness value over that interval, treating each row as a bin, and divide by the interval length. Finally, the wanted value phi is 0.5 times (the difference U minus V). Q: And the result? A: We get 1.6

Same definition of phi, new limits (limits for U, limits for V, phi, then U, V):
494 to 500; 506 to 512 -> 1.0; 93.5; 91.4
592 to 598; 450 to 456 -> -1.1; 95.1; 97.3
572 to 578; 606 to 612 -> -1.1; 93.4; 95.7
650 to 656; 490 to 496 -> -2.1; 91.6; 95.8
